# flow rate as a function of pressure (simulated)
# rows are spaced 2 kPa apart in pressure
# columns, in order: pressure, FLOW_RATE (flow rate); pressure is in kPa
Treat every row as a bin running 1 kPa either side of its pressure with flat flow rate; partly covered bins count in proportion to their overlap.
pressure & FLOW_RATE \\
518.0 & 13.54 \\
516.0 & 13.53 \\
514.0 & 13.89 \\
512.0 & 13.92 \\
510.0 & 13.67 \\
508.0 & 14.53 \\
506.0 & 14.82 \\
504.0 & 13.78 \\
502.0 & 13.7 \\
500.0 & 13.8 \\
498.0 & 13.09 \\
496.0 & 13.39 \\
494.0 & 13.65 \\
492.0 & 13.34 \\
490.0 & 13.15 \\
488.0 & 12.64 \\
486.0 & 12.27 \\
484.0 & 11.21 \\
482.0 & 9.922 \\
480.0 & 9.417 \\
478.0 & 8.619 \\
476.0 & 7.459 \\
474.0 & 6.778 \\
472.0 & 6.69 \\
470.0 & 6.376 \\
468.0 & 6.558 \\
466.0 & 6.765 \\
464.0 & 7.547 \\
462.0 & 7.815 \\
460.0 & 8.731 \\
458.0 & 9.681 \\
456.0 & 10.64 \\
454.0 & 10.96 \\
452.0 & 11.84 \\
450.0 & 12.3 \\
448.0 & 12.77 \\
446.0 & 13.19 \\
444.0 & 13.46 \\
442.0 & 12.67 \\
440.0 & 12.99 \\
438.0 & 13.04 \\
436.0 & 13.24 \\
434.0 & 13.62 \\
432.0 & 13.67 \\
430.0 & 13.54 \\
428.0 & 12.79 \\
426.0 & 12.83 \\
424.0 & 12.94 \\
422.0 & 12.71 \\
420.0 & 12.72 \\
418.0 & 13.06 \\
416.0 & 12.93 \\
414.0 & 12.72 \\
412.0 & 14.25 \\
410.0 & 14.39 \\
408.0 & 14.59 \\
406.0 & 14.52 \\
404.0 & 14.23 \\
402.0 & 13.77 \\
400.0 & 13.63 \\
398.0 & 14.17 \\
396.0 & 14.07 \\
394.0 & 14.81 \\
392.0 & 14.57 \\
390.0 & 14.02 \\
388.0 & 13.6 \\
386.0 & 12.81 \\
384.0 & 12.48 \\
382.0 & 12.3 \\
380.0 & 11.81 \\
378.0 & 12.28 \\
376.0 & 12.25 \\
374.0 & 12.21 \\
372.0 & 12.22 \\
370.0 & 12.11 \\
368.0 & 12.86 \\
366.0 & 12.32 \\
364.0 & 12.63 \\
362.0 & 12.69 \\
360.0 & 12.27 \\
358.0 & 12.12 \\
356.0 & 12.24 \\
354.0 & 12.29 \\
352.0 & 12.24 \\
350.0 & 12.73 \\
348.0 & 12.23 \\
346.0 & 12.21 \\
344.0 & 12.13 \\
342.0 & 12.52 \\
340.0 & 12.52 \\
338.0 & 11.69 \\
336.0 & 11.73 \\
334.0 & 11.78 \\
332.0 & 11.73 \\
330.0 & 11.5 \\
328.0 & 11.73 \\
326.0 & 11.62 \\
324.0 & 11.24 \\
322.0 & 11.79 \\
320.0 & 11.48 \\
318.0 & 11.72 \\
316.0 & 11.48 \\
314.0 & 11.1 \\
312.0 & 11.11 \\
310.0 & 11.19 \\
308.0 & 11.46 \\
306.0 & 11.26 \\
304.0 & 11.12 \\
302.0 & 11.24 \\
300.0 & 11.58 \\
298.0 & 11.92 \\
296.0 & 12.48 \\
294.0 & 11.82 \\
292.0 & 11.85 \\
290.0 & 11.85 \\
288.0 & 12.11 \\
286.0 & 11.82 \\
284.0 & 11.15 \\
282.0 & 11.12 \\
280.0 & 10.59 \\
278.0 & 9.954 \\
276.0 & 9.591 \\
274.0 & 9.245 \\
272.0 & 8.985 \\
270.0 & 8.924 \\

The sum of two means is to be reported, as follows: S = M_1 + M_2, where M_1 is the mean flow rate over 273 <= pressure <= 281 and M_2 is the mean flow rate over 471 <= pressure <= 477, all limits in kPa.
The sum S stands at 17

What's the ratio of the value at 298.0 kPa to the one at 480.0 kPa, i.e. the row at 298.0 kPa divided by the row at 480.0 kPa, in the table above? 1.3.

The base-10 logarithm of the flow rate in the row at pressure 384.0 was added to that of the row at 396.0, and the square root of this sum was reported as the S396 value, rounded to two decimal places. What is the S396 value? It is 1.50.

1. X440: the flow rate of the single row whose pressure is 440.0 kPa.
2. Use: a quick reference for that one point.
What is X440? 12.99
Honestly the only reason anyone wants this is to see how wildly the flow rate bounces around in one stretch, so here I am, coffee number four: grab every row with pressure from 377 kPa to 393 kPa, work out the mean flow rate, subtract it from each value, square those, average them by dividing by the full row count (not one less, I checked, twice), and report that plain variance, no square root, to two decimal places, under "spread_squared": 0.82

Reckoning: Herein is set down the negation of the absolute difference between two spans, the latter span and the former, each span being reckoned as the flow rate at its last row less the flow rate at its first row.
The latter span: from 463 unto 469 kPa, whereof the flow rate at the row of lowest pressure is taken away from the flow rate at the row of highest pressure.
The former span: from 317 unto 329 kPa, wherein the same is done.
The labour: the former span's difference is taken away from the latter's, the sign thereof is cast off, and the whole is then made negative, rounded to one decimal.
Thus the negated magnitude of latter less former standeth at -1.0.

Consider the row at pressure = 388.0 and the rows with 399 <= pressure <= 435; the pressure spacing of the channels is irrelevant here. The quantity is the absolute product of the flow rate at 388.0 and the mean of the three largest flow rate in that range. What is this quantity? 197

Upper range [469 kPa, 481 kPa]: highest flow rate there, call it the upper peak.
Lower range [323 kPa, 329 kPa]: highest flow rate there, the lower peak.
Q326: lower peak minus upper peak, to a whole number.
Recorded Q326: 2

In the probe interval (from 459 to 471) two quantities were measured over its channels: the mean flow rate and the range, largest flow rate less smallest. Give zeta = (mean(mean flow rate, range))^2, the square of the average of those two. 23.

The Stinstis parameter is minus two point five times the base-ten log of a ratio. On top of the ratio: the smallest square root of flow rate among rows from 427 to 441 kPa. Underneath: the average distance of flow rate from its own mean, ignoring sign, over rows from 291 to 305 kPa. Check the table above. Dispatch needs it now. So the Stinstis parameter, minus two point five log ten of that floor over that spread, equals -2.5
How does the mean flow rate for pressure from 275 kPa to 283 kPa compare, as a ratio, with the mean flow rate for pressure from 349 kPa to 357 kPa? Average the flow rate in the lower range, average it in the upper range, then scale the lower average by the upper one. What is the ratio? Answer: 0.83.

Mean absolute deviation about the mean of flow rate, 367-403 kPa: 0.9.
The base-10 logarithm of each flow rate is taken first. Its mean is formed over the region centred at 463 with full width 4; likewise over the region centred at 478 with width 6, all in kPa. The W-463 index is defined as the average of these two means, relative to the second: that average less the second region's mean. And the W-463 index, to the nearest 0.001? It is -0.021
